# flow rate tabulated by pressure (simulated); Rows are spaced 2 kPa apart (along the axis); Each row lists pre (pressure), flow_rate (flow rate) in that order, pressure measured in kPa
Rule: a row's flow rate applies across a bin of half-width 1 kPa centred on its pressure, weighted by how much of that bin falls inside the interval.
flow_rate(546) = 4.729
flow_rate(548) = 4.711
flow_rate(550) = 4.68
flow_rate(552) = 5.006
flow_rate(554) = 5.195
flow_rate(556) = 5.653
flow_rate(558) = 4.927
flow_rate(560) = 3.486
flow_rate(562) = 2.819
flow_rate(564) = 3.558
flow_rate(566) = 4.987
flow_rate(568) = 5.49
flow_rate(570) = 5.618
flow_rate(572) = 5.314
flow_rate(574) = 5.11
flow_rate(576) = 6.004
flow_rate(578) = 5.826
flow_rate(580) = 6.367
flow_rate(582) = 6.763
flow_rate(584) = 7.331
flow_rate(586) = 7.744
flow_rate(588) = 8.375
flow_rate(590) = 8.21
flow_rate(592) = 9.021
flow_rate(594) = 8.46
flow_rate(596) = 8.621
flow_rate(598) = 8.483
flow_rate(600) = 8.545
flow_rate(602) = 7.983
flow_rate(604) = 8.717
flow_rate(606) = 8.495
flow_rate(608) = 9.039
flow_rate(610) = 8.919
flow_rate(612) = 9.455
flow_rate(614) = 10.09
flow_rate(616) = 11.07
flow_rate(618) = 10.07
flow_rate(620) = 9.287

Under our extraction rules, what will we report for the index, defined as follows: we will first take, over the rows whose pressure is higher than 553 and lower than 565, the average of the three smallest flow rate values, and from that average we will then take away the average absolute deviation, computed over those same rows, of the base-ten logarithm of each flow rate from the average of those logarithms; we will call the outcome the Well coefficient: 3.2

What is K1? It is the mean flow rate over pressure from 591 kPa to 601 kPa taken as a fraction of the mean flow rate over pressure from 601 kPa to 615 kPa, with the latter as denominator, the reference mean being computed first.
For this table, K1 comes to 0.96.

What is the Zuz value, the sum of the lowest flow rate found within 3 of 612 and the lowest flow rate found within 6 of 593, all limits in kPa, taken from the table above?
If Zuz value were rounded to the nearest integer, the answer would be 17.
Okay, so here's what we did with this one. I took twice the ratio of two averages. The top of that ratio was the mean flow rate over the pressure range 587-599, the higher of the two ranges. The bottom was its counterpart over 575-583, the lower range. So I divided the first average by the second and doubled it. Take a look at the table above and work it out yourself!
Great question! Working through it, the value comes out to 2.73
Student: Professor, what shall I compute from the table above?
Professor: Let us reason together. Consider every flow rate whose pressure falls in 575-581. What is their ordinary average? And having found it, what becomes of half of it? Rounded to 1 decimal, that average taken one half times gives 3.0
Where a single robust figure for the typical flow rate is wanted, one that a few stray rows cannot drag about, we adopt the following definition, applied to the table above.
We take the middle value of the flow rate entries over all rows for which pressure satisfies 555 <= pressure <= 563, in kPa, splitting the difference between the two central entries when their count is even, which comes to 4.2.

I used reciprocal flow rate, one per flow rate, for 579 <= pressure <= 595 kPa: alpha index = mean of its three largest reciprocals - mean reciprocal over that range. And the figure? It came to 0.017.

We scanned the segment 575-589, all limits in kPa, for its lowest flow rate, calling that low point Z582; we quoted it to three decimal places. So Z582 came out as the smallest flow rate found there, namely 5.826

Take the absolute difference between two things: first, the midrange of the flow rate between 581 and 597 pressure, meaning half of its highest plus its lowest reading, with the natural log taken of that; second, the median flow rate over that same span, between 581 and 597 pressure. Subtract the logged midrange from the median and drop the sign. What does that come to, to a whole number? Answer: 6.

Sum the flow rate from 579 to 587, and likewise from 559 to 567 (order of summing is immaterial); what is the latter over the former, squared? 0.28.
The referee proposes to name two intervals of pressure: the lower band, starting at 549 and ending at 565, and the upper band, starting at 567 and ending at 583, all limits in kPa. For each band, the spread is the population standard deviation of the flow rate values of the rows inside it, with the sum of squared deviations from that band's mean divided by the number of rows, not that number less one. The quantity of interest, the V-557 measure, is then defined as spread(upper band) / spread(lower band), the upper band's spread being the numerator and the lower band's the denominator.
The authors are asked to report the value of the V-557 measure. 0.55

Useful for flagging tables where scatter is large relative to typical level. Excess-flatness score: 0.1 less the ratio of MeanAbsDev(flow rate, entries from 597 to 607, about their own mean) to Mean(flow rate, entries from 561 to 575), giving 0.061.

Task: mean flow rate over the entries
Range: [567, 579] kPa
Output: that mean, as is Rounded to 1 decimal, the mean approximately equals 5.6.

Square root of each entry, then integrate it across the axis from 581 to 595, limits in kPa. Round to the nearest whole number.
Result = 40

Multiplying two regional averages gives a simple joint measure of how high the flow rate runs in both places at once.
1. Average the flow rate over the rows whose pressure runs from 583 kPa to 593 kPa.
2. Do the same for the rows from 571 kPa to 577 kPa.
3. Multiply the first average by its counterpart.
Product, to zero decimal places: 45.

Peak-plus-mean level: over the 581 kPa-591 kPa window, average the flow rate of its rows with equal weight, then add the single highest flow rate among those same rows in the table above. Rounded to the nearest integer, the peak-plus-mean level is 16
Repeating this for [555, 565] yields 10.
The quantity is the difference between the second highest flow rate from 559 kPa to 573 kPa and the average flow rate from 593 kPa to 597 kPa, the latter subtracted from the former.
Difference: -3.05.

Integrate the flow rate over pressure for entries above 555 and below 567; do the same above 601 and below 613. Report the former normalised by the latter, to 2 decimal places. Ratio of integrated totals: 0.48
